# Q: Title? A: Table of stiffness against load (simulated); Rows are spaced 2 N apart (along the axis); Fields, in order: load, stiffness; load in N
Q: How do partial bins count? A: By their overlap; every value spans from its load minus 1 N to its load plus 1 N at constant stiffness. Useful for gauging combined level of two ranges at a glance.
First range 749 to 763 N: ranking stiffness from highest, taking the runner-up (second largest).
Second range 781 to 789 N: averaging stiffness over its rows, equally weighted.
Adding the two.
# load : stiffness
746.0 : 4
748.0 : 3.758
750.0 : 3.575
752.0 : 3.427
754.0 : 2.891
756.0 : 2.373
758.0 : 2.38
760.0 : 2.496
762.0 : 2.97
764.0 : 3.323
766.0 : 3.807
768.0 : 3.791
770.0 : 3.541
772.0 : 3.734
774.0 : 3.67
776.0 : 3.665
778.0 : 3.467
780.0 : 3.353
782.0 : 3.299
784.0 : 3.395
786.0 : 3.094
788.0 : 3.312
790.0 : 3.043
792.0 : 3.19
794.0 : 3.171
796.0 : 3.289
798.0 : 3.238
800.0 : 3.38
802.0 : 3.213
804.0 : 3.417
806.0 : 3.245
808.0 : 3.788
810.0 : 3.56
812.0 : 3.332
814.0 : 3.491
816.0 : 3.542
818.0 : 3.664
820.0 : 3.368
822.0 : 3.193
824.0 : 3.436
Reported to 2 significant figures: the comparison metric 6.7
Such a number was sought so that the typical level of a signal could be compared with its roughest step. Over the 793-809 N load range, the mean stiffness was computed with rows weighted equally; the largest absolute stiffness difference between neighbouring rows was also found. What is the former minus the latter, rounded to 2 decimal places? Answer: 2.80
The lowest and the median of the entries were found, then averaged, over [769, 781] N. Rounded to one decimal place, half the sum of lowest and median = 3.5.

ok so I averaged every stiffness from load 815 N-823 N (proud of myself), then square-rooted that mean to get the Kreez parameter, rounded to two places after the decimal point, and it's 1.86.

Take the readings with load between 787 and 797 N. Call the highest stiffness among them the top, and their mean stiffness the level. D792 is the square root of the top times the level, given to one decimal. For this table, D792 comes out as 3.3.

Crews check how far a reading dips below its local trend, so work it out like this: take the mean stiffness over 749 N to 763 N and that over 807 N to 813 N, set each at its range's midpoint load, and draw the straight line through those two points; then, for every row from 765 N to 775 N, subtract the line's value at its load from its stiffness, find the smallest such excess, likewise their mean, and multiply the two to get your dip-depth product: 0.322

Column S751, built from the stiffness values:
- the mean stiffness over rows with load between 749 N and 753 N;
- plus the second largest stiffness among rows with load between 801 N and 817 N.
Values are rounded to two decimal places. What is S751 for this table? 7.06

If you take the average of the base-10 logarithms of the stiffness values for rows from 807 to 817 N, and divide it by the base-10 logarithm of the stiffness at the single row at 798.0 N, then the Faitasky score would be 1.08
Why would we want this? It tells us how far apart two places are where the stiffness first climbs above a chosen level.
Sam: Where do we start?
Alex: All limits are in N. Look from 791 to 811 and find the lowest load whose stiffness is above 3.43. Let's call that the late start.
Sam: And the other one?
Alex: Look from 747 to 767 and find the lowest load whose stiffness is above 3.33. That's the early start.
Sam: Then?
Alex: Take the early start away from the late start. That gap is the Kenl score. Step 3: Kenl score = 60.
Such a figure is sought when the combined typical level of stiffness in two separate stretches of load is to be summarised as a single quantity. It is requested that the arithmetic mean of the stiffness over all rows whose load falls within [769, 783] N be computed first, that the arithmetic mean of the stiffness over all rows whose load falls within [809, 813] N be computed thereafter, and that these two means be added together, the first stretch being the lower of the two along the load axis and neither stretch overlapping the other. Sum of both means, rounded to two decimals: 6.98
